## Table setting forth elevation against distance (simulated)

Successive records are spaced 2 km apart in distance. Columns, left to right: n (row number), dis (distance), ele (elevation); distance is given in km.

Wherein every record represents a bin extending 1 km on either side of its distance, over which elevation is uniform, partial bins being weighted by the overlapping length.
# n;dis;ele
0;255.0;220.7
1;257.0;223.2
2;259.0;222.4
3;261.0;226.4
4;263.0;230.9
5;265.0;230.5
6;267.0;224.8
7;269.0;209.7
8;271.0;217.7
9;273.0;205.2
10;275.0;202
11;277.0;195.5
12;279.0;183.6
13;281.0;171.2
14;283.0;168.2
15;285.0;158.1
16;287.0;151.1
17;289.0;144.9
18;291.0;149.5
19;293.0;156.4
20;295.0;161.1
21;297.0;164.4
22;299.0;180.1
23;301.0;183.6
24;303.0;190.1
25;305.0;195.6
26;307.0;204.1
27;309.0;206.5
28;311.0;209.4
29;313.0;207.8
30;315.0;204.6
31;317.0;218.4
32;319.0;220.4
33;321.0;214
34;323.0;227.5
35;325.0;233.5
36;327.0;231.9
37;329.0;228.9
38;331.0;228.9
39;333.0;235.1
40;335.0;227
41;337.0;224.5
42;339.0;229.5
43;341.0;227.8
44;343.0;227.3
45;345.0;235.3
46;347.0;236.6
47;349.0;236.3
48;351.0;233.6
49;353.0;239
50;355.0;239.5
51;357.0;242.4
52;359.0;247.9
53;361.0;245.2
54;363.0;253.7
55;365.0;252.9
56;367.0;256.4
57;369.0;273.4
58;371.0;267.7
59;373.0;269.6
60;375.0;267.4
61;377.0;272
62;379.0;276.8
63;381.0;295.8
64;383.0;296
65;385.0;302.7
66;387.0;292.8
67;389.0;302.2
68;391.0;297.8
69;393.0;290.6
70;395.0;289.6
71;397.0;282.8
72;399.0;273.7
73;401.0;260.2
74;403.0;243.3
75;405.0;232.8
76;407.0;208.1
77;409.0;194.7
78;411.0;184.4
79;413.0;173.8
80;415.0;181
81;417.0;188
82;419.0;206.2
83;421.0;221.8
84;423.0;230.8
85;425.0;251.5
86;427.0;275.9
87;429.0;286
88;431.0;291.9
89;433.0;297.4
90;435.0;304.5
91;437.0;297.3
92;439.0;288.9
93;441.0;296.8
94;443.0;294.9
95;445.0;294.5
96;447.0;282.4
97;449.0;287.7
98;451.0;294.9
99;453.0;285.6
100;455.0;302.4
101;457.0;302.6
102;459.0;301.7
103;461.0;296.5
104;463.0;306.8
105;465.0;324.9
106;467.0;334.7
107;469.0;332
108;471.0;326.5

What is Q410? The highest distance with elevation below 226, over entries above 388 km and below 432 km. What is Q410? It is 421.0 km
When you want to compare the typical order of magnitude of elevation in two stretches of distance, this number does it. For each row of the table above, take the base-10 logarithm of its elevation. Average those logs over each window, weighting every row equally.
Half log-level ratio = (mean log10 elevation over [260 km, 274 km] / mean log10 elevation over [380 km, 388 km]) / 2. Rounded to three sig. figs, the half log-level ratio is 0.474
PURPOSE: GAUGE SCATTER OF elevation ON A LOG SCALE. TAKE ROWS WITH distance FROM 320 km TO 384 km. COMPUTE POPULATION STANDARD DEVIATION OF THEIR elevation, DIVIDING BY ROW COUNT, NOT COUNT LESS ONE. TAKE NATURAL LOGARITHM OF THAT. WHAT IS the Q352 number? 3.0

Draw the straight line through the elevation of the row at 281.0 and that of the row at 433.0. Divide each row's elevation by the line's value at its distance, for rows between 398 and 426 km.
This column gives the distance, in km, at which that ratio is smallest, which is 413.0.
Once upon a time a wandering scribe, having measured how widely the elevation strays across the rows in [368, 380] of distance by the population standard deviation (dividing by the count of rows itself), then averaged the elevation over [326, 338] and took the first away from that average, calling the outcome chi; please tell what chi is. 226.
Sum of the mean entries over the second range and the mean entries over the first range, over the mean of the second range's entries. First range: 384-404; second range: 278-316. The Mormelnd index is 2.6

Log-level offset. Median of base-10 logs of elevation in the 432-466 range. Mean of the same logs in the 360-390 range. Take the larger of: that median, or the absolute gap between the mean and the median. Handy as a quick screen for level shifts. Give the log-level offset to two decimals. 2.47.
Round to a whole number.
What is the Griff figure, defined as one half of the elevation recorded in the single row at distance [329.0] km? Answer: 114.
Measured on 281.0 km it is 86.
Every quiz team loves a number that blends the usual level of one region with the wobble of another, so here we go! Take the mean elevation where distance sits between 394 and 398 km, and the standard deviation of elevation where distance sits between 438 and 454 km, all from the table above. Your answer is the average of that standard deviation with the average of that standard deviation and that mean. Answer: 75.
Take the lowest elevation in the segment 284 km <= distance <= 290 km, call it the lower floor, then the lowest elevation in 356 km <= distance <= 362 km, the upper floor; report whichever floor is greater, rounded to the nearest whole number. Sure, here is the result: 242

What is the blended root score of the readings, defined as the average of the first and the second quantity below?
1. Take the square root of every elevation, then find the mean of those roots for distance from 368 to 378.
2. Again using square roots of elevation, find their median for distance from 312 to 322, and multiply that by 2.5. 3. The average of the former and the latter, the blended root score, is 27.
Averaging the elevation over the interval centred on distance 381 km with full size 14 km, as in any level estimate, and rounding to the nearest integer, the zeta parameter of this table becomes 286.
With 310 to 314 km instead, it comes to 209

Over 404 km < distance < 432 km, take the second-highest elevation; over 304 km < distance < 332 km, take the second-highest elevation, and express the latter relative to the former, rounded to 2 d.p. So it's 0.81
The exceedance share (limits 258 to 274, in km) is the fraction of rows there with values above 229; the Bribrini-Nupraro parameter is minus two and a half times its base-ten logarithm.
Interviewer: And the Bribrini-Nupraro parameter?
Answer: 1.5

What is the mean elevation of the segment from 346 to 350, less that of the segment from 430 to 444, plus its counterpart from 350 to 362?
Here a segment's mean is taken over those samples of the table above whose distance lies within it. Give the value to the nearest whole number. 182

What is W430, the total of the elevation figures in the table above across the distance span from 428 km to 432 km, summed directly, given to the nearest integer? 578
